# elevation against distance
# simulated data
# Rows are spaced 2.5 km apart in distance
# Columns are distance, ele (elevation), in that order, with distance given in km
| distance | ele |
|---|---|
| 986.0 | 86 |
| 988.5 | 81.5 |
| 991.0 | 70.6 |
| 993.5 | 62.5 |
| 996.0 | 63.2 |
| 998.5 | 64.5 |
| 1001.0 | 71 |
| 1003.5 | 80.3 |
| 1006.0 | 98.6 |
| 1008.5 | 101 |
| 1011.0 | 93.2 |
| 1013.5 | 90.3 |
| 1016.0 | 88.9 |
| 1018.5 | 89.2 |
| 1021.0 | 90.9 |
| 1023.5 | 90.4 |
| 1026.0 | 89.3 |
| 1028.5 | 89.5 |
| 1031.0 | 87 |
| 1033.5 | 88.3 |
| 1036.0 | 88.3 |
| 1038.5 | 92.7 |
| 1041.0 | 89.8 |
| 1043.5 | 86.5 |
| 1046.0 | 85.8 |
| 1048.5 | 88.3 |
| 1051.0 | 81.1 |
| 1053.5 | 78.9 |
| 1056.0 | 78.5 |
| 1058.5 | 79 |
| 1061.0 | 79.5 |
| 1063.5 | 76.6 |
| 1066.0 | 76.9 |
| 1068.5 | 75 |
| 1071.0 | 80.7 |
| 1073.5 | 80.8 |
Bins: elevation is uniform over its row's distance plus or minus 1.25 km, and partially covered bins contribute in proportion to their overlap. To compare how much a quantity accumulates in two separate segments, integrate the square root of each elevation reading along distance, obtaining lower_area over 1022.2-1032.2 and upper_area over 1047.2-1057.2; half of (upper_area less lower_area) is -2.0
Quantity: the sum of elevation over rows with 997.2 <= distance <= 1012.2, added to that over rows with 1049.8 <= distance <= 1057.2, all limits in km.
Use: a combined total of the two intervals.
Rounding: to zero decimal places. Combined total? 747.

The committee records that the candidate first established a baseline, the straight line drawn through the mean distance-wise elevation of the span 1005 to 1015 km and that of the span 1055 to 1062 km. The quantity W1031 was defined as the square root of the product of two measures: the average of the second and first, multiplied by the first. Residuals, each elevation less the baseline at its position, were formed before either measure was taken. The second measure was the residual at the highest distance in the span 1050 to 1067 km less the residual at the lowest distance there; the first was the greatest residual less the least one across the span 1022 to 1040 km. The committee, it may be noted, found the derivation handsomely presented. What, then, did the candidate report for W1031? 6.2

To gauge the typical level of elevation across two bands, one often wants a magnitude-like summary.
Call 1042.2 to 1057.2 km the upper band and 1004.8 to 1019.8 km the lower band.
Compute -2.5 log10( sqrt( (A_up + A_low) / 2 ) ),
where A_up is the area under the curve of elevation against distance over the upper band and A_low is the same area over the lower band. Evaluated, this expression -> -3.90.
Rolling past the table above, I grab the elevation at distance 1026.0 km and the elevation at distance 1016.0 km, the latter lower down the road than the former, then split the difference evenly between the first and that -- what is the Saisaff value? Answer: 89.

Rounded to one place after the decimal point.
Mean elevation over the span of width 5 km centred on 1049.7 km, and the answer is 84.7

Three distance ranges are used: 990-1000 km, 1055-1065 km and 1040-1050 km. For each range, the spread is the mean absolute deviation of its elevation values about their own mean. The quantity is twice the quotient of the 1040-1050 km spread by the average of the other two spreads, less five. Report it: -3.4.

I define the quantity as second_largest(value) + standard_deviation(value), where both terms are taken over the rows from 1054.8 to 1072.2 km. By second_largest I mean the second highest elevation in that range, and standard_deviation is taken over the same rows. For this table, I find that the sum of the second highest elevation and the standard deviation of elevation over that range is 81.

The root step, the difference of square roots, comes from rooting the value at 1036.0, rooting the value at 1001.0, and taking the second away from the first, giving 1.0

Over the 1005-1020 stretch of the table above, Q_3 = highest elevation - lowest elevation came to 12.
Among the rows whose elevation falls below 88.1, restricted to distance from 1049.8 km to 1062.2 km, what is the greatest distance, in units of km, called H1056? 1061.0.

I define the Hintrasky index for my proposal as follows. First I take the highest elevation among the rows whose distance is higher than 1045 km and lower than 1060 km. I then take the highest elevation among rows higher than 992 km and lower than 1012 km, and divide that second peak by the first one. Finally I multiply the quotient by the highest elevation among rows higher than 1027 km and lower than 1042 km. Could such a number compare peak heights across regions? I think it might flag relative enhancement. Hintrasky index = 106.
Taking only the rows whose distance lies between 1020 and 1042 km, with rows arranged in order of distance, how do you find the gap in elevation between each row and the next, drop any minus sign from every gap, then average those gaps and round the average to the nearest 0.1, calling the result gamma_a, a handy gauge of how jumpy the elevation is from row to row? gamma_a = 1.6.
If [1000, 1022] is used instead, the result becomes 5.5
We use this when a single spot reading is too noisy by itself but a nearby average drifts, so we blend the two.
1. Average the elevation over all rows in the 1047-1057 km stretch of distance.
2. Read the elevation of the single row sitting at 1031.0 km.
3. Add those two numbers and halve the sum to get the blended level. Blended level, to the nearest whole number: 84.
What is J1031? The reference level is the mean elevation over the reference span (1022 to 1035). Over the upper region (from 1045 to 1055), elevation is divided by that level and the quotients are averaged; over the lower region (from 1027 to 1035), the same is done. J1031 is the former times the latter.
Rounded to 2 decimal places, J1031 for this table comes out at 0.93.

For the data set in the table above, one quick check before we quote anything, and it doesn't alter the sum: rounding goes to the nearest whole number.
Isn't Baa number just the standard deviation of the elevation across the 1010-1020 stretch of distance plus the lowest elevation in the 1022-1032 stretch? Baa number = 89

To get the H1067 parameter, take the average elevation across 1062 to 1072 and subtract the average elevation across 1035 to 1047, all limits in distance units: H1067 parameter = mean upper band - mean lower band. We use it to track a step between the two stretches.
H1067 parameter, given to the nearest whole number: -11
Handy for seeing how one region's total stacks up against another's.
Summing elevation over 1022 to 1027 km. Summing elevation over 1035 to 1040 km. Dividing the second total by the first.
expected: 1.01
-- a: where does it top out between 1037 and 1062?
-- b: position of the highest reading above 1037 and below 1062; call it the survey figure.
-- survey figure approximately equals 1038.5 km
